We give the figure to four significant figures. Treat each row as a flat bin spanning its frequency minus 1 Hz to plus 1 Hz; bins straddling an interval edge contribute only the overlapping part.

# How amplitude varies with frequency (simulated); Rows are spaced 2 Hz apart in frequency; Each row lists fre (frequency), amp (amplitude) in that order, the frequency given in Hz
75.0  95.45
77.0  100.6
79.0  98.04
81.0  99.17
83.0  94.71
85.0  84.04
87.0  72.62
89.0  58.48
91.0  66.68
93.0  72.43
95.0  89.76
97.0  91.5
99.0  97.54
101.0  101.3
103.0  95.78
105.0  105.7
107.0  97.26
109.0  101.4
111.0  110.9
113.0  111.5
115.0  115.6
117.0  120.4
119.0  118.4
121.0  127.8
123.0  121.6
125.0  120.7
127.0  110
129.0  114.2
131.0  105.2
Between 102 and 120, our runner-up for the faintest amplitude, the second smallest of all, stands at 97.26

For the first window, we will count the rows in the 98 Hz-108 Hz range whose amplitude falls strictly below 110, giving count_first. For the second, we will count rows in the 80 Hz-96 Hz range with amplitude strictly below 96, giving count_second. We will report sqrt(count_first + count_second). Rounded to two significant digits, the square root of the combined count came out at 3.5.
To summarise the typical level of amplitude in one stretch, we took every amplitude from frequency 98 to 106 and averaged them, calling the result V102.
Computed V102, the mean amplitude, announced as 100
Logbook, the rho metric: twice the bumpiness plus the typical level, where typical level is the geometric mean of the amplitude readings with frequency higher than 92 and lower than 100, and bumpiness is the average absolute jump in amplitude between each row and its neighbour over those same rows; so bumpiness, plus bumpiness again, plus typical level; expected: 104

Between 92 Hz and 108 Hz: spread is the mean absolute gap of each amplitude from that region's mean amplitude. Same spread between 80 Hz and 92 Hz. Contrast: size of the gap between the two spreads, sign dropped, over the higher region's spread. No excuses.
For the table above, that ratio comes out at 0.9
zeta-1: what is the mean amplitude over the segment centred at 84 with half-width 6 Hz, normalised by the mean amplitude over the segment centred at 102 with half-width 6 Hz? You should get 0.86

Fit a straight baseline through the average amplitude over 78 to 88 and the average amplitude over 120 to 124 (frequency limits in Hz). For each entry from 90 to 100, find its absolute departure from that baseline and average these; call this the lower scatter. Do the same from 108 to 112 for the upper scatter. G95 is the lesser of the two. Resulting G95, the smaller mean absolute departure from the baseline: 8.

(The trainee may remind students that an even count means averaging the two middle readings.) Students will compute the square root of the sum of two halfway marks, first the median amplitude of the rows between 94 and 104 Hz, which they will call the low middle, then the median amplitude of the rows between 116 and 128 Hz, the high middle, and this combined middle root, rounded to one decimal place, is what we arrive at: 14.7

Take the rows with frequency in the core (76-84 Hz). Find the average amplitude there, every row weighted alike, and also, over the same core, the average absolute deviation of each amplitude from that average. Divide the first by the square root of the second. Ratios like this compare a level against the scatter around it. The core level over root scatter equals 74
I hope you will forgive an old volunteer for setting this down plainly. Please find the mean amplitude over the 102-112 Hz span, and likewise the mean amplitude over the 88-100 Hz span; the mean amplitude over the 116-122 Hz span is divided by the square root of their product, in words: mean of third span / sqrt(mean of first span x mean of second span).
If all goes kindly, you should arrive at 1.36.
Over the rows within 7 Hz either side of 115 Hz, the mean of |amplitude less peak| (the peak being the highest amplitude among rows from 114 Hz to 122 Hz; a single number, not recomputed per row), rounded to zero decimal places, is 13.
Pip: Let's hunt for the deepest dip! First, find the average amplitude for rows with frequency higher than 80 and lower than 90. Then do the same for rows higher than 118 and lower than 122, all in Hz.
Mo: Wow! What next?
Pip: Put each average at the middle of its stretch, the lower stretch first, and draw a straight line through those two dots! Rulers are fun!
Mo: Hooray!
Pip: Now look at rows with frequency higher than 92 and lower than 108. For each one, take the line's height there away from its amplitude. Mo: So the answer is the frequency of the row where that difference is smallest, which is 93.0 Hz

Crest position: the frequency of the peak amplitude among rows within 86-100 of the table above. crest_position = 99.0 Hz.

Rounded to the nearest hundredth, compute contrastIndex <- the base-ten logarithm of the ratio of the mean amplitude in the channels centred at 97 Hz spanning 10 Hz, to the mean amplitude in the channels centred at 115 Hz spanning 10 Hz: -0.11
